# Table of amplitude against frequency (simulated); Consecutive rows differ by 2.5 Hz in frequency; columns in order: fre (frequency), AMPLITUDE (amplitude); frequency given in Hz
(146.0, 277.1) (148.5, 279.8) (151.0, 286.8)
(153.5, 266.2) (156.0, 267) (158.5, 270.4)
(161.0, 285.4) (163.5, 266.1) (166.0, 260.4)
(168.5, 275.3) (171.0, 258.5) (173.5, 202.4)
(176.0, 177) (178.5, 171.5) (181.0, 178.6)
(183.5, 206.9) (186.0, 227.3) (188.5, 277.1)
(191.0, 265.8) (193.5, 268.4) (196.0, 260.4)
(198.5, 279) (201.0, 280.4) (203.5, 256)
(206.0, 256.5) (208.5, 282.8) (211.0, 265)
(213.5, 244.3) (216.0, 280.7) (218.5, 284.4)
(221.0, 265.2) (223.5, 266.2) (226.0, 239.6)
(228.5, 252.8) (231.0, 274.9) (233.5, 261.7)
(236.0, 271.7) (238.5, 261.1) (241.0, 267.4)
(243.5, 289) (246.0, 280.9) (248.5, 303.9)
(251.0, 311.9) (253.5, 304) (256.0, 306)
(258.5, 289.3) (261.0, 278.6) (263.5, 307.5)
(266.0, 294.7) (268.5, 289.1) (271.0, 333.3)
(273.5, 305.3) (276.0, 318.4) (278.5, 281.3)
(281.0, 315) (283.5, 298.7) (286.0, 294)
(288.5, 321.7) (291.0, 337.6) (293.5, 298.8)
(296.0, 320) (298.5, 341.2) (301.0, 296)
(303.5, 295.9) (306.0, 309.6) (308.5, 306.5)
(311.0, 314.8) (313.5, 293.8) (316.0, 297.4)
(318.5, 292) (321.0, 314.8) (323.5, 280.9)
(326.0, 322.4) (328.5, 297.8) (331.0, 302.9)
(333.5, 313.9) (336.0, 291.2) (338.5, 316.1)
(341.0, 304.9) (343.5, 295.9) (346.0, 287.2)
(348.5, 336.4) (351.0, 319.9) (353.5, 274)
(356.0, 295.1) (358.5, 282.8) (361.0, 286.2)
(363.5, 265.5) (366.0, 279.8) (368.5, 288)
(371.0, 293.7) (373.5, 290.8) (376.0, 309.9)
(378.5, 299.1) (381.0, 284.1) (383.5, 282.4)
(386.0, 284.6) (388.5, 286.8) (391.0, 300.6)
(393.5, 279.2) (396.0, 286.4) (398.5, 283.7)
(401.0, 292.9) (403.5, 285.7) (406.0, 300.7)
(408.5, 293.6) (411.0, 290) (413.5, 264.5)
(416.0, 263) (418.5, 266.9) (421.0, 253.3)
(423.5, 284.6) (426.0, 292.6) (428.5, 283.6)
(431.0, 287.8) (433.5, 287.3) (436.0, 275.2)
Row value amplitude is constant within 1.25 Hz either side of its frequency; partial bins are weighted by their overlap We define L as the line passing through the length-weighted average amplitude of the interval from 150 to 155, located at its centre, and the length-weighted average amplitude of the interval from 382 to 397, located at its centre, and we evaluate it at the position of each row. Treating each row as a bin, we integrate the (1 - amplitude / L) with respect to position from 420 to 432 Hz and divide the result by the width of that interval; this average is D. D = 0.03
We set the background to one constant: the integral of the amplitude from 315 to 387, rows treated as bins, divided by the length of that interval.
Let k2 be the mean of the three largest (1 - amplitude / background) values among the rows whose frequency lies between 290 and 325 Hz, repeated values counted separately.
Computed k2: 0.02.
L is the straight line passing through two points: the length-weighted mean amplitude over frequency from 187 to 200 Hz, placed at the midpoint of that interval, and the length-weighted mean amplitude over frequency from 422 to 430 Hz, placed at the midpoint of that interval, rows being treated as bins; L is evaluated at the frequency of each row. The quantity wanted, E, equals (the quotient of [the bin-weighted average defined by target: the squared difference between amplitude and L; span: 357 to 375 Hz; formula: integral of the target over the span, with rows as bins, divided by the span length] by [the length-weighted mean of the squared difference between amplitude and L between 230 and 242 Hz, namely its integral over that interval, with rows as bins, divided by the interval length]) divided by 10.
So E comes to 0.15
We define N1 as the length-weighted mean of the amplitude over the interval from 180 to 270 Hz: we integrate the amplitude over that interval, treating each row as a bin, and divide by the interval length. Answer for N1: 271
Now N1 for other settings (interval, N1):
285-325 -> 307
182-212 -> 260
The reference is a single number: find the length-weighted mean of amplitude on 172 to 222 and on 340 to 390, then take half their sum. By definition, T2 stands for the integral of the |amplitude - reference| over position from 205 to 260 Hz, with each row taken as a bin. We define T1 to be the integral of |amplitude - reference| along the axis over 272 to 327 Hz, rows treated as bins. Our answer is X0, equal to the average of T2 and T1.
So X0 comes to 1489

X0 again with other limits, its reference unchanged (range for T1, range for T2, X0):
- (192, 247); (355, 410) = 835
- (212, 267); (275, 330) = 1526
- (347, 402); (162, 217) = 1359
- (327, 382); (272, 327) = 1788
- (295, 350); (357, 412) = 1541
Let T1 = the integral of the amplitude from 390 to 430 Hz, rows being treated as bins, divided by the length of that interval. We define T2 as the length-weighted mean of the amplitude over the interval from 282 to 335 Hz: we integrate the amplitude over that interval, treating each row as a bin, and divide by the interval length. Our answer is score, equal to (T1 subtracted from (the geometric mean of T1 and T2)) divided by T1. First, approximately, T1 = 283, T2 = 307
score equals 0.04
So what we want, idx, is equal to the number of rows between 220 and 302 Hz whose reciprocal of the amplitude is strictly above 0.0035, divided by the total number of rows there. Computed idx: 0.4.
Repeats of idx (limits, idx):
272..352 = 0.1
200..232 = 1.0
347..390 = 0.4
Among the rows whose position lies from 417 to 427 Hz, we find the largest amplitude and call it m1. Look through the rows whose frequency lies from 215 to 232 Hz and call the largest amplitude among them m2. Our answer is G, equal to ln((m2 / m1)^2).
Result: -0.06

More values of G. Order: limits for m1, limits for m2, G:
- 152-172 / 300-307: 0.16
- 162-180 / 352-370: 0.14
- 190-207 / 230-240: -0.04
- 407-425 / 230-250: 0.07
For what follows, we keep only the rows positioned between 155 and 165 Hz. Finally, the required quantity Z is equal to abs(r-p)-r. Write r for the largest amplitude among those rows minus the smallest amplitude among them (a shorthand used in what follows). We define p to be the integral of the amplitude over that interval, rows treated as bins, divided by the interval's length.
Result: 233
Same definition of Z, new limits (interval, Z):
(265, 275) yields 218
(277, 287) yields 230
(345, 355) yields 180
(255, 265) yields 237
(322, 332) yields 218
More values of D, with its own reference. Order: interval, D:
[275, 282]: -0.08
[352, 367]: 0.01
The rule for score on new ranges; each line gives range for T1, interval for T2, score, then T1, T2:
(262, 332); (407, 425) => -0.05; 306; 274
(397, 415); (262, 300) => 0.04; 287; 310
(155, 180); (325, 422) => 0.10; 243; 291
